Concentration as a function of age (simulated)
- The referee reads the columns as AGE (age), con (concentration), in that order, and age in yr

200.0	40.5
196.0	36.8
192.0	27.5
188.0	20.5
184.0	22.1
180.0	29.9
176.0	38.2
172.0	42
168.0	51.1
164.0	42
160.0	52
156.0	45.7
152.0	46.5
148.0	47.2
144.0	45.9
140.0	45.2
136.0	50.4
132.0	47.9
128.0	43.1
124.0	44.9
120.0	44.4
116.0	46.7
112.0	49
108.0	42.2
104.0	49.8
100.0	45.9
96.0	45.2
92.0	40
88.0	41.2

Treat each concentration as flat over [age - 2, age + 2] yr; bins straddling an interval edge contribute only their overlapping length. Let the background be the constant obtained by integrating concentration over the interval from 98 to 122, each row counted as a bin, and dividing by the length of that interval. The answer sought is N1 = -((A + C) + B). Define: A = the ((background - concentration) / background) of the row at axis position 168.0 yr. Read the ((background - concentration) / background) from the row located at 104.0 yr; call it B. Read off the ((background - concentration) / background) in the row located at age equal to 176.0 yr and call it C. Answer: 0.00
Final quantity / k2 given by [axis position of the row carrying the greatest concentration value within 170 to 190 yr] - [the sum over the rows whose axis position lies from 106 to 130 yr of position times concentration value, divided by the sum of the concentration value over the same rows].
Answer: 54.1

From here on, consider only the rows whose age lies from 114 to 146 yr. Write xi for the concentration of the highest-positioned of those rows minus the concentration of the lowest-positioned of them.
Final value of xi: -0.8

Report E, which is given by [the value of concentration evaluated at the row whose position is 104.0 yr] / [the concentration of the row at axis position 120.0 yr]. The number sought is 1.12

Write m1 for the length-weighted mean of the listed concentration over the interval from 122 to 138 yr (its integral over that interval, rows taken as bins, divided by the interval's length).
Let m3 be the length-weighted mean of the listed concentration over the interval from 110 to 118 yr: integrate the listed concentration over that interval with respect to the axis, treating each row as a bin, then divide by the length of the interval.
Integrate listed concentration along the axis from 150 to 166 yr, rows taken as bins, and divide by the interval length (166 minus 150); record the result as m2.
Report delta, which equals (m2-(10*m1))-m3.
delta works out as -467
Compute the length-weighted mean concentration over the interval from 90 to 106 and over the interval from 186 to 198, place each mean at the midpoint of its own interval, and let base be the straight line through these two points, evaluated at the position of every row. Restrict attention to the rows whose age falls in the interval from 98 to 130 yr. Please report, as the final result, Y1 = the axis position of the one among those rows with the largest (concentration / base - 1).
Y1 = 112.0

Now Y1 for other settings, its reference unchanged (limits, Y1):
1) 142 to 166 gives 160.0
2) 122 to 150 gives 136.0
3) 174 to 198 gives 196.0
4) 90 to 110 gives 104.0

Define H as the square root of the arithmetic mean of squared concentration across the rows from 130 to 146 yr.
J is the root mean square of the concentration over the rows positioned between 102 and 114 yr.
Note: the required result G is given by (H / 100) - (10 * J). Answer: -471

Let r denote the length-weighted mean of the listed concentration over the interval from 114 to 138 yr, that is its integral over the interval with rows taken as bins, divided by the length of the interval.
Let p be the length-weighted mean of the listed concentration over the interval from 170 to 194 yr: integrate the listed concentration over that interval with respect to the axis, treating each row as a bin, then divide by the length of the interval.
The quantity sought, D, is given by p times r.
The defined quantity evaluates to 1389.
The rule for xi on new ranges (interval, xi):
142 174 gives -3.9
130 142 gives -2.7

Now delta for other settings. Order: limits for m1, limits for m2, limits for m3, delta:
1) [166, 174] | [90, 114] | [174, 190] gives -448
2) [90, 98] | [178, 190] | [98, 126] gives -448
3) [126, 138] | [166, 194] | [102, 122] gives -485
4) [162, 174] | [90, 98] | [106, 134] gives -453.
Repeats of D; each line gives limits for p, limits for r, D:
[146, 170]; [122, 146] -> 2192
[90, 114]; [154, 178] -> 2048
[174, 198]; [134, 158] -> 1365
